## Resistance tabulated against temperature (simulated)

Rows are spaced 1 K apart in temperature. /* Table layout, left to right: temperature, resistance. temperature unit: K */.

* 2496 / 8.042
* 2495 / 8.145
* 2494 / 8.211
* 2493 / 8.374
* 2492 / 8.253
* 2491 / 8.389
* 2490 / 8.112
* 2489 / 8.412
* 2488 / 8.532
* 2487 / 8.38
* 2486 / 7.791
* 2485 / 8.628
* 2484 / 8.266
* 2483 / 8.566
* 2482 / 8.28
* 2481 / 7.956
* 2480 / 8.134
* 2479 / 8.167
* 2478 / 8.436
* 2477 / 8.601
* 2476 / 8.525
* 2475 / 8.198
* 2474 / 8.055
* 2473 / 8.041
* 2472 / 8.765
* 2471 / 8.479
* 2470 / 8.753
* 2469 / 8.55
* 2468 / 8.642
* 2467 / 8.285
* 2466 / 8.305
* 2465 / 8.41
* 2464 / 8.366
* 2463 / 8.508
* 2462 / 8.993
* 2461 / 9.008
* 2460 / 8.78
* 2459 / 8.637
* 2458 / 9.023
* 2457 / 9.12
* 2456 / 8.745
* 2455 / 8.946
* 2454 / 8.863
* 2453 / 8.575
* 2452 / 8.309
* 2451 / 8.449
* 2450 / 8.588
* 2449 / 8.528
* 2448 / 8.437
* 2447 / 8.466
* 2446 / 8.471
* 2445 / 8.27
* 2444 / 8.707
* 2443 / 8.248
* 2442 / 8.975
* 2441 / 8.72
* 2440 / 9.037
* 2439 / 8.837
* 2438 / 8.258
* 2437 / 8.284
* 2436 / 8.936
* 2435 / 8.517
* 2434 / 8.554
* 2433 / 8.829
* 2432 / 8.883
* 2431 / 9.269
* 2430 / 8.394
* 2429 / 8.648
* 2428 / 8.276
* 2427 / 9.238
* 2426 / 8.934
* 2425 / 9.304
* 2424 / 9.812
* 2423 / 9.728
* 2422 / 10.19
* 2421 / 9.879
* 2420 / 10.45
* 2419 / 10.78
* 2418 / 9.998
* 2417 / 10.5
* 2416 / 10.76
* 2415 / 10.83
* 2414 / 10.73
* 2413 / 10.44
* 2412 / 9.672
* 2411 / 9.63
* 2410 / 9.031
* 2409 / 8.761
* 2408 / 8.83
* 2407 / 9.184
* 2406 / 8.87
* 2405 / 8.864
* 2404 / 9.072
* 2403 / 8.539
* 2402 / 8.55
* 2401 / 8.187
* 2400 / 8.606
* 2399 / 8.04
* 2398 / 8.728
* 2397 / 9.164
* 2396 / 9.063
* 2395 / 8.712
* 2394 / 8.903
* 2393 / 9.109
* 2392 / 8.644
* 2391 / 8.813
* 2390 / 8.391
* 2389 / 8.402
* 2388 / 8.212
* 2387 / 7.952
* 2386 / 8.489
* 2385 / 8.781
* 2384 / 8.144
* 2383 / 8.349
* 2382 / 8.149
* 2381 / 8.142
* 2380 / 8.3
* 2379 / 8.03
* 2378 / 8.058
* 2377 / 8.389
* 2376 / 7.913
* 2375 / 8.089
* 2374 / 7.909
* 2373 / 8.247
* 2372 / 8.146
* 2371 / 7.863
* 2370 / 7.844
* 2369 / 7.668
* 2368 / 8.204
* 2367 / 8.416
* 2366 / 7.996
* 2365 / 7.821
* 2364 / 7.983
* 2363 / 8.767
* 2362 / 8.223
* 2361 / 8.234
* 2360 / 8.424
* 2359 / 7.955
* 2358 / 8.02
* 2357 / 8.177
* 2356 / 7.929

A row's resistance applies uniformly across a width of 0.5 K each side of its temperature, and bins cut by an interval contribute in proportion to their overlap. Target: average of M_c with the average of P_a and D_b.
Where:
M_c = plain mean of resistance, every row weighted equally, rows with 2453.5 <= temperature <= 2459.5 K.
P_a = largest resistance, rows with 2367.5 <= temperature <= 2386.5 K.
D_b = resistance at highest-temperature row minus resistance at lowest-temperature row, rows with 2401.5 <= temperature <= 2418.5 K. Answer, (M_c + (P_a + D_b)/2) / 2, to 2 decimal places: 7.00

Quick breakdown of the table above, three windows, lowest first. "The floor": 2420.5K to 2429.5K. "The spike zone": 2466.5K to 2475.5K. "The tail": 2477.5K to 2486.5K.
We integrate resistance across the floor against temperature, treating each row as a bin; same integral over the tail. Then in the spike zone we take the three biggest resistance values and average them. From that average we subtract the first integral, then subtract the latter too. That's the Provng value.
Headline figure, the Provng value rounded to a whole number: -150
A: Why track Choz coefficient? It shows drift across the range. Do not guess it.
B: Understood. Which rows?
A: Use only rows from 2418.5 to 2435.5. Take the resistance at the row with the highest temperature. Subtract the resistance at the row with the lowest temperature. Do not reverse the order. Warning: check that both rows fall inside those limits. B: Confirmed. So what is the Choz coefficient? -2.26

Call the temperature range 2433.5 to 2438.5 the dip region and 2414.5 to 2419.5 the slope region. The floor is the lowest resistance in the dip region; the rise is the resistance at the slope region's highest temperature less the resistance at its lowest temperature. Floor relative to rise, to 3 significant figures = -165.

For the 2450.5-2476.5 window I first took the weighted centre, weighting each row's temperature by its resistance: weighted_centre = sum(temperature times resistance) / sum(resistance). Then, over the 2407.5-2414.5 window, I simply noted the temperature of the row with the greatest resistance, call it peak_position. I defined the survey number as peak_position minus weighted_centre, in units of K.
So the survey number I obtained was -49.4 K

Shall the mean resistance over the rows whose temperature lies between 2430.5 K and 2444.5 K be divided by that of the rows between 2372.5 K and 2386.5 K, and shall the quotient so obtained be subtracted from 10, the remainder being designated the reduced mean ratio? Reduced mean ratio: 8.94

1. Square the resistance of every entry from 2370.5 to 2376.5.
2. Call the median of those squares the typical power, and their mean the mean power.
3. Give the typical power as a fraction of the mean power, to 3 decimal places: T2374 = 0.993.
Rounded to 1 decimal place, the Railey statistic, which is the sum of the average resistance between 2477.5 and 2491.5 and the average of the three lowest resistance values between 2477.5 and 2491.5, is 16.2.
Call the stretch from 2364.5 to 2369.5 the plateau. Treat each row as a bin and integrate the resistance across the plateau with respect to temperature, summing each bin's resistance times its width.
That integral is 40.1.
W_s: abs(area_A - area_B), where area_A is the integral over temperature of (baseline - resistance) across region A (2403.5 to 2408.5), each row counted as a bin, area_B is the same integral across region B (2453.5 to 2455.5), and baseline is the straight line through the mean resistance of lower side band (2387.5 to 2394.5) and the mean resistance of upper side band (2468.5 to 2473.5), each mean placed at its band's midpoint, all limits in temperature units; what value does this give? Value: 1.0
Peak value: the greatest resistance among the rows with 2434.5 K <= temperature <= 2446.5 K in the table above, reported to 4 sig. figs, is 9.037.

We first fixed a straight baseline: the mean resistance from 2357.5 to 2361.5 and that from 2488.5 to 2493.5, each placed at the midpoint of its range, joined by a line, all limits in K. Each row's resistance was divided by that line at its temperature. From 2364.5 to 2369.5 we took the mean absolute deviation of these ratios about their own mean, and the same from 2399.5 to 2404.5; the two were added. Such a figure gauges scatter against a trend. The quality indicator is 0.052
